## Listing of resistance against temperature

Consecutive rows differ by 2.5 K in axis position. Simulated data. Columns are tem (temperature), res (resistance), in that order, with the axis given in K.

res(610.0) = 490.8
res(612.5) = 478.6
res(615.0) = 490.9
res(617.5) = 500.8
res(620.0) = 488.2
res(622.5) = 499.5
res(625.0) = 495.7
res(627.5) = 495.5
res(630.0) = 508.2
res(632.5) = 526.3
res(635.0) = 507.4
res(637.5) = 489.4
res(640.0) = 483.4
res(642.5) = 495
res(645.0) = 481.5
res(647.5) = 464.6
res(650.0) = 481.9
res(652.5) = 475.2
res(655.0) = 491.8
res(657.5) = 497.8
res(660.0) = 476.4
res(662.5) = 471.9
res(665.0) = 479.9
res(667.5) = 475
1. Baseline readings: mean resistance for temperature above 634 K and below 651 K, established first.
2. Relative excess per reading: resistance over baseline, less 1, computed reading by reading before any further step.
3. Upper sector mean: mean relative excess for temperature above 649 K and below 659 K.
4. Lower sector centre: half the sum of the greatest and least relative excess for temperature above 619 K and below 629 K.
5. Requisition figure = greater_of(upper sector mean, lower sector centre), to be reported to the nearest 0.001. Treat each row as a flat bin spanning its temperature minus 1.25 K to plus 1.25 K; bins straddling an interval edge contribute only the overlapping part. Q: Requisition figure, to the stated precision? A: 0.016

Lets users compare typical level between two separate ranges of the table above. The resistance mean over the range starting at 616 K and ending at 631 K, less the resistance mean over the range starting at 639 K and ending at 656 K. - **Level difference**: 16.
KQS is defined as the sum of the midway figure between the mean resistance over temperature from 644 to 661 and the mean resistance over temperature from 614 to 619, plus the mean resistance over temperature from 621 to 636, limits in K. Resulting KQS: 994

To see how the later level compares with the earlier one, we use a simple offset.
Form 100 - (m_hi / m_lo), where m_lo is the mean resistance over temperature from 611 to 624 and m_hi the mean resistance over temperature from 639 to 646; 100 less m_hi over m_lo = 99.01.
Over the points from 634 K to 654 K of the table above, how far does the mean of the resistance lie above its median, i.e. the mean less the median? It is 2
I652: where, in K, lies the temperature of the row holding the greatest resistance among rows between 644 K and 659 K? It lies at 657.5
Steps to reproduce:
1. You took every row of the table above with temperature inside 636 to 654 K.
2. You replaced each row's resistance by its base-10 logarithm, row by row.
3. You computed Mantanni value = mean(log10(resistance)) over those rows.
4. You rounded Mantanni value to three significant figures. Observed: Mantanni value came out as 2.68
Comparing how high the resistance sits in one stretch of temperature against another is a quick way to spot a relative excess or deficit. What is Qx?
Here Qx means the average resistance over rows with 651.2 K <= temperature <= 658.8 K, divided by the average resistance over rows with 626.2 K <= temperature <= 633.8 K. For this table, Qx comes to 0.96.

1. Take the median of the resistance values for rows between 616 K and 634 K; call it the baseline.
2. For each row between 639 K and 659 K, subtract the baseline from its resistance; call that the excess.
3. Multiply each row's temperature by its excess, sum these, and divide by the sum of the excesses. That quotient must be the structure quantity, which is 647.9 K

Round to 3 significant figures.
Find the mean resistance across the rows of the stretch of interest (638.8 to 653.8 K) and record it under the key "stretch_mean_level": 480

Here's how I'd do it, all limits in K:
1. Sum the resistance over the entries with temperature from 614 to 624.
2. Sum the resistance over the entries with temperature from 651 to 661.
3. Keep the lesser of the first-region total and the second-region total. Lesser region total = 1941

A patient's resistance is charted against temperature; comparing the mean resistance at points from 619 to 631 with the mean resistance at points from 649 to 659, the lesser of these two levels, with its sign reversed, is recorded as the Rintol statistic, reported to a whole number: -487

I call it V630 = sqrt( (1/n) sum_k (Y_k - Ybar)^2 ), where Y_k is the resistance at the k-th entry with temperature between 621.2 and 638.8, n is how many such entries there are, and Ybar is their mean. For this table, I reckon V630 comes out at 11.3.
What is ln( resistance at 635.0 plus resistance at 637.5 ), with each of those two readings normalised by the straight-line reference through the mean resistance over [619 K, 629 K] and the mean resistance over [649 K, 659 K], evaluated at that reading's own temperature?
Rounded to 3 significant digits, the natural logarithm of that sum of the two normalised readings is 0.707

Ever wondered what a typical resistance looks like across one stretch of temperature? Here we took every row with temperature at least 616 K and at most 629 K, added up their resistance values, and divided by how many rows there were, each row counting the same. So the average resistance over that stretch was 496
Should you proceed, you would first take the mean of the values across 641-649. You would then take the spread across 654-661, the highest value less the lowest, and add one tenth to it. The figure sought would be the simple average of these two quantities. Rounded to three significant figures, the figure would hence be 251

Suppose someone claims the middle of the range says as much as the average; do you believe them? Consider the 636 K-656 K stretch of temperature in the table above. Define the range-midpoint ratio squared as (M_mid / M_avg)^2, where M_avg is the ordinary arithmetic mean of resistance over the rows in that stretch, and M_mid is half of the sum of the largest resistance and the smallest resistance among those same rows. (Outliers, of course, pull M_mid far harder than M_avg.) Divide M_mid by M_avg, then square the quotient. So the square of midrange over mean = 0.987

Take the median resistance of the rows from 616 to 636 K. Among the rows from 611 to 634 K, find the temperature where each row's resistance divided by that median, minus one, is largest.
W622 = 632.5 K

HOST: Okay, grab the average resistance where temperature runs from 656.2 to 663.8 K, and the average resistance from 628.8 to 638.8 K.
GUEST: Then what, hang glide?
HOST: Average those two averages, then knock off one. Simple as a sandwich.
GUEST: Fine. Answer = 494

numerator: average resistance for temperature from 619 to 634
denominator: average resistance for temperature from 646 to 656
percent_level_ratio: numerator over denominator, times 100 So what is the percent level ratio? 105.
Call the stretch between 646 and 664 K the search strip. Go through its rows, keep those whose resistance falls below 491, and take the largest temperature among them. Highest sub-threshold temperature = 662.5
